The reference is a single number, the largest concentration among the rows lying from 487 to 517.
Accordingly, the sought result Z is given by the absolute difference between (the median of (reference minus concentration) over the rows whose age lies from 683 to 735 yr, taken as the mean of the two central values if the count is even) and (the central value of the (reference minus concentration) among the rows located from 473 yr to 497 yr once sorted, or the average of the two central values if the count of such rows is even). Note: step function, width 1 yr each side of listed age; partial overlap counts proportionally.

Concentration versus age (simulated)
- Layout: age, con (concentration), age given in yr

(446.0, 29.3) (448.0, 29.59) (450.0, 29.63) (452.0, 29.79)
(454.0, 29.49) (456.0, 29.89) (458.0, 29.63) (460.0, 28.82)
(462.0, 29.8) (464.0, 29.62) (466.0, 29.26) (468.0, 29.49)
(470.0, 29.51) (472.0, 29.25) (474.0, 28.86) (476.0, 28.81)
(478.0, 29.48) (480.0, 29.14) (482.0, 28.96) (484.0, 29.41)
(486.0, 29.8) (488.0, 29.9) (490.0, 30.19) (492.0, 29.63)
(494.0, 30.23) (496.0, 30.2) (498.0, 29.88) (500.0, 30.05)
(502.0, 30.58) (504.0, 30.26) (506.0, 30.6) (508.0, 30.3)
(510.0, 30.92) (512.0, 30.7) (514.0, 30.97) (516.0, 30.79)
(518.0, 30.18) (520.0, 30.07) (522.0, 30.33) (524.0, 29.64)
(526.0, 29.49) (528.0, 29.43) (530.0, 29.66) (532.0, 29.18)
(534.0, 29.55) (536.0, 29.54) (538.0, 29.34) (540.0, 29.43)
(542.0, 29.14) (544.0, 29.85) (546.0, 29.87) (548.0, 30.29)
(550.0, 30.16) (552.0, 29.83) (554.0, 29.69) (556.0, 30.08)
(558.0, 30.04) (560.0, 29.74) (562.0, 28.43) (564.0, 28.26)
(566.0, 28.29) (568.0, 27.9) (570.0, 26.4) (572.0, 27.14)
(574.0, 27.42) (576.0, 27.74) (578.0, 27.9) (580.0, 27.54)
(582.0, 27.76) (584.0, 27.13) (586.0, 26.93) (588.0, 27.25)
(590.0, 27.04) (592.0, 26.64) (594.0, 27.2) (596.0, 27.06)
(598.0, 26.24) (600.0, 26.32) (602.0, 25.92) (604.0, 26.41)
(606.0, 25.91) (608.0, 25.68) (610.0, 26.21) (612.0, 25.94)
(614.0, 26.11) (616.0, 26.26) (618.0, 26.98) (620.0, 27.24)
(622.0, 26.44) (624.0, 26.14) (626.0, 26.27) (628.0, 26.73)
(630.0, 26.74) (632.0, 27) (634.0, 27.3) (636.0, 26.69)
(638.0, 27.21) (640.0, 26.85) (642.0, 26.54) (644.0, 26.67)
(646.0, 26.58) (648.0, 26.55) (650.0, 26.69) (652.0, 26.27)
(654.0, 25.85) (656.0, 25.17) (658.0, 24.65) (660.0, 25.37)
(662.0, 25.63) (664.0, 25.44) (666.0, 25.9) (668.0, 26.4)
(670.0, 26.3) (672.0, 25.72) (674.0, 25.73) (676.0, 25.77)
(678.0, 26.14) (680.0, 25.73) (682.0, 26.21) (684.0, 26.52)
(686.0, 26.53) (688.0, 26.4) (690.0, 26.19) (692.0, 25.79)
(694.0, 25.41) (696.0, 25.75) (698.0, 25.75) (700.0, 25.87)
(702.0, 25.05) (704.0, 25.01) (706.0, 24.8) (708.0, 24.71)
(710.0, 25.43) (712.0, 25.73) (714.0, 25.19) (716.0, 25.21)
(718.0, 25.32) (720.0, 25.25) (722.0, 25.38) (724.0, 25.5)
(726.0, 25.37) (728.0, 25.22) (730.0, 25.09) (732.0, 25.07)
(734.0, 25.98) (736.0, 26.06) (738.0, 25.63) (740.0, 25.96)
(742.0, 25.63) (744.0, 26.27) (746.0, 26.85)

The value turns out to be 4.2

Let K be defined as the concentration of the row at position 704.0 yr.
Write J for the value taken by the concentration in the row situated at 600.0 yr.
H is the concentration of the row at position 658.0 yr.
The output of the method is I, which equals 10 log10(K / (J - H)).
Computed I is 12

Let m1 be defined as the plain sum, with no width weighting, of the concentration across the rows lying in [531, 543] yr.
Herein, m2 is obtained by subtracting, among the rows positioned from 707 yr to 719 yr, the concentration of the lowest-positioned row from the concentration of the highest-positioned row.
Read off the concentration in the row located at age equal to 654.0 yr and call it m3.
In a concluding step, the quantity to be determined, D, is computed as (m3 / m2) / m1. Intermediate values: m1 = 176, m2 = 0.6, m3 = 25.85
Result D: 0.2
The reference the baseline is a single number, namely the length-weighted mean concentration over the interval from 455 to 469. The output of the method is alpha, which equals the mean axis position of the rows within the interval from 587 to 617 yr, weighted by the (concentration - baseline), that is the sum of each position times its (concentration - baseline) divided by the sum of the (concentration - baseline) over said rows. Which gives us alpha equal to 603.1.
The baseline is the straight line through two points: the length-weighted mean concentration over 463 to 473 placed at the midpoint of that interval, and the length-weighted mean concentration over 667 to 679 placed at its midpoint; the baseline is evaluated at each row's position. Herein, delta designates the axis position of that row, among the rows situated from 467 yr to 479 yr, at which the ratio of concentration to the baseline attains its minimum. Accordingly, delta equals 476.0 yr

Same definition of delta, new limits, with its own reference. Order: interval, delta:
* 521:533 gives 532.0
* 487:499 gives 492.0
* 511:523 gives 520.0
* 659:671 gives 660.0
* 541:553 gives 542.0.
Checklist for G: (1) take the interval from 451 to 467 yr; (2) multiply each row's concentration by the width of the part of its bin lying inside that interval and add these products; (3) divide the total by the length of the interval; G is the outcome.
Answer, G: 30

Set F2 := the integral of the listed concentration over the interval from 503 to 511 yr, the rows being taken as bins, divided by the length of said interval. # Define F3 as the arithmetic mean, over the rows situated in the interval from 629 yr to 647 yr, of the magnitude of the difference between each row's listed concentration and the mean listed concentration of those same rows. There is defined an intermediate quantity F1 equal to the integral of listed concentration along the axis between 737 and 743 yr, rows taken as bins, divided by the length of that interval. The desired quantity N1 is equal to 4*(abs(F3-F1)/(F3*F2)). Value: 15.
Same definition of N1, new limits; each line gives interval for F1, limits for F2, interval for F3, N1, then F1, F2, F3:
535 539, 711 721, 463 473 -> 34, 29.4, 25.3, 0.14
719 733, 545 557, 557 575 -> 4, 25.3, 30.0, 0.86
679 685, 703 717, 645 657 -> 9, 26.2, 25.2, 0.45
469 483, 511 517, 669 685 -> 14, 29.1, 30.8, 0.28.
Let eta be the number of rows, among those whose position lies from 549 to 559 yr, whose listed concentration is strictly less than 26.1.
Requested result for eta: 0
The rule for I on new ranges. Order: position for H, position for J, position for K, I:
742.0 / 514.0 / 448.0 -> 7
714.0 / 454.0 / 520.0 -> 8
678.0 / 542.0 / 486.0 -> 10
